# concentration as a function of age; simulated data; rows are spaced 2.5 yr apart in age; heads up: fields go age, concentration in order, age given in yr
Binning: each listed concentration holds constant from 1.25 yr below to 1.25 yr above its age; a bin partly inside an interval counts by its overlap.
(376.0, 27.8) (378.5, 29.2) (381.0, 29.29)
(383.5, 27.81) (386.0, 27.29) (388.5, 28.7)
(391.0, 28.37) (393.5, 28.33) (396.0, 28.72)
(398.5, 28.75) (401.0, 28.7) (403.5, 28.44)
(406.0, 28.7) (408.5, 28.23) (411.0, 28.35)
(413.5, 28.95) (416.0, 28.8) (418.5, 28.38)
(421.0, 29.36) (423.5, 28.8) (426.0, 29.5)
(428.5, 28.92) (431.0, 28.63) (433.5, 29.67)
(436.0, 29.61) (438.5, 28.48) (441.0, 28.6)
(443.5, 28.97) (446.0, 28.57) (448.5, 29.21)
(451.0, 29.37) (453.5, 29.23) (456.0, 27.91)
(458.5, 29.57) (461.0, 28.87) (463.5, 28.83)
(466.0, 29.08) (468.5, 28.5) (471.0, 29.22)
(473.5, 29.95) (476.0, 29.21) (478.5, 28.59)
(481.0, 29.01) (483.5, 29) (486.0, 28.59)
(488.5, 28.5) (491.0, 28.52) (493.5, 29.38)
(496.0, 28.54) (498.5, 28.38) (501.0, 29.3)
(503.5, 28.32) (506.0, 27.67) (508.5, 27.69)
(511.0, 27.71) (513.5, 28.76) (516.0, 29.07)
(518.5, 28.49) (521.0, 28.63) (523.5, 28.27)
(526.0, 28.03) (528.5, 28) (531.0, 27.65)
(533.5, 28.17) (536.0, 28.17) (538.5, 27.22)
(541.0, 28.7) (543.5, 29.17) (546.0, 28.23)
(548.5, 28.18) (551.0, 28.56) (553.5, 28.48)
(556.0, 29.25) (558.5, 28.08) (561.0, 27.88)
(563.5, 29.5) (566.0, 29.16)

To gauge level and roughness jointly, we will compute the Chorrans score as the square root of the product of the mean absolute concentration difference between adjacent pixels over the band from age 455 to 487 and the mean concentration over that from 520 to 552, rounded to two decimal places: 4.02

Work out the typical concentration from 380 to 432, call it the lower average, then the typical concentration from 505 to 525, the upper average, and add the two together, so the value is 56.9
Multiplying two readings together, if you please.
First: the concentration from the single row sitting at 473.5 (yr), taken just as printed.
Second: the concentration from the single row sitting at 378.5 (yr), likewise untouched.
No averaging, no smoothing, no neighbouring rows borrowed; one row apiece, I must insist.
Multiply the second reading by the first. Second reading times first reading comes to 875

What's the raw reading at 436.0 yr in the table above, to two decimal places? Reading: 29.61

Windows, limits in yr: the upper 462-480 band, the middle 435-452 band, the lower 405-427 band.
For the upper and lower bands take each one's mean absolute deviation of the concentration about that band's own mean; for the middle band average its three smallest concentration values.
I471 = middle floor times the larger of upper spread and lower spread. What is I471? 10.1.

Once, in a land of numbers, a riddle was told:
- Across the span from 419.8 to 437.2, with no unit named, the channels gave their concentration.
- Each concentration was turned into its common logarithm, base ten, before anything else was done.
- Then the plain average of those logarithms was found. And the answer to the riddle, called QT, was 1.47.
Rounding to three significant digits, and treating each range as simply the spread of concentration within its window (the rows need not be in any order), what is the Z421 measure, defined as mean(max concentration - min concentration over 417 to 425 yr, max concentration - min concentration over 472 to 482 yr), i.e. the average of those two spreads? 1.17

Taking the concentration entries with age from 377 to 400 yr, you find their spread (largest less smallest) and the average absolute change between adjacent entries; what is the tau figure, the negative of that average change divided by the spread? -0.27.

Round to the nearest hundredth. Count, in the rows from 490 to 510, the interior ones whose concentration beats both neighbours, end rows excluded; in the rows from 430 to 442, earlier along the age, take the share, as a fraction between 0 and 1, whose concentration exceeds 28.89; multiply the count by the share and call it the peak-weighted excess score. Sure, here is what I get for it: 0.80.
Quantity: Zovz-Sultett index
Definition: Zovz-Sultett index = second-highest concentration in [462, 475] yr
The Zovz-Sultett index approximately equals 29.22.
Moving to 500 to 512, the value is 28.32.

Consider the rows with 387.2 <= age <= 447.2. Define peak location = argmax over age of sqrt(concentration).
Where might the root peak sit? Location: 433.5 yr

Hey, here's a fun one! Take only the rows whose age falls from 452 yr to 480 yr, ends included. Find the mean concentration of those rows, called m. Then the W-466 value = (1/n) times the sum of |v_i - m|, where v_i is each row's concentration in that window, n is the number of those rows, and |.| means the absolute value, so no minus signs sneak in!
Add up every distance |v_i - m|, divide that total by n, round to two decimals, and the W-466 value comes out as 0.41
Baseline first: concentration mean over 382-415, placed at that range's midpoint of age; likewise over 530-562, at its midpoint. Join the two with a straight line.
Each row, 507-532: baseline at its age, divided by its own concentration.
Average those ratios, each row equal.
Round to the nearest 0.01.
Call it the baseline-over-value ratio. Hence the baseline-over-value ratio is 1.00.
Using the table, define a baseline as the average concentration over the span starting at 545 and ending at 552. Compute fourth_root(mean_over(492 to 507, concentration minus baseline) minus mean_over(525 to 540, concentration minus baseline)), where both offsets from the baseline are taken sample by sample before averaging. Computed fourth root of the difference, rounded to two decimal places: 0.92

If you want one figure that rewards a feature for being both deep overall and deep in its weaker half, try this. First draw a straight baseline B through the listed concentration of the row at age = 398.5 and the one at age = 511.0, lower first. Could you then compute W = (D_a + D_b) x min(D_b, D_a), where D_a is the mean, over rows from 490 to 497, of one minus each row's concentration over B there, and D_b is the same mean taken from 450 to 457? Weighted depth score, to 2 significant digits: 0.0019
